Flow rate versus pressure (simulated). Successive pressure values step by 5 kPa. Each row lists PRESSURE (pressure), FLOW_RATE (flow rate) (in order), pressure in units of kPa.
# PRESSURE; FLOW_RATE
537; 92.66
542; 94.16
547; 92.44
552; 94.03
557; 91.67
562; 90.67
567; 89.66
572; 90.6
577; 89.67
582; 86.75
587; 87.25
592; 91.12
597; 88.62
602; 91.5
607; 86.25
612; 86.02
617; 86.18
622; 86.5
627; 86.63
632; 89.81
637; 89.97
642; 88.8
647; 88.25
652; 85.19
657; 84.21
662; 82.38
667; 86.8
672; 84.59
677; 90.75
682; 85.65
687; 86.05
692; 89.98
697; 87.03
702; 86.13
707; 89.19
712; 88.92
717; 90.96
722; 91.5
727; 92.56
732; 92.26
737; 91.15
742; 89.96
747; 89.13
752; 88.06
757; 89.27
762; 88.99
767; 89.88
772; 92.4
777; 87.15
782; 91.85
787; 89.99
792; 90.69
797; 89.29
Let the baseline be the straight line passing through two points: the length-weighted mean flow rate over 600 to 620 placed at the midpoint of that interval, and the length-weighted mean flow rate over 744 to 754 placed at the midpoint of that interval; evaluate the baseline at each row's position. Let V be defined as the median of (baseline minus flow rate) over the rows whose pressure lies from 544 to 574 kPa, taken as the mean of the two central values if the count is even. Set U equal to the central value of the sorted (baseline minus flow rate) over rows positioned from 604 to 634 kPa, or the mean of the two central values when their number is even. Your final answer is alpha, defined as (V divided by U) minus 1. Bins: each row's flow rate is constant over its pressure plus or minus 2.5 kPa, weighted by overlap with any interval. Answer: -5.2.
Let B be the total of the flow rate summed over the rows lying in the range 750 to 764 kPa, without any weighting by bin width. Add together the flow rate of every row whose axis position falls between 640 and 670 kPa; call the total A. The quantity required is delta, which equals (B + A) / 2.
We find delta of 391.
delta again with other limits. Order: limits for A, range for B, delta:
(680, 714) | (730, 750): 488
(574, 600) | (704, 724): 402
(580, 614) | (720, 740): 492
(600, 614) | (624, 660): 438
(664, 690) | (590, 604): 353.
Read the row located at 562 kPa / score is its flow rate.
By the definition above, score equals 90.67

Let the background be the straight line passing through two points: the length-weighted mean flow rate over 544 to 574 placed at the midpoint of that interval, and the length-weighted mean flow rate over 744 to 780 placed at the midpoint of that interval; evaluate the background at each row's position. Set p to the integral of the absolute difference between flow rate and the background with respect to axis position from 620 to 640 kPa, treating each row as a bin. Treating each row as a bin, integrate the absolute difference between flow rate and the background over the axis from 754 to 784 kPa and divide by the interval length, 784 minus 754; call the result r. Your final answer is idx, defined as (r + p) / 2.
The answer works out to 25.7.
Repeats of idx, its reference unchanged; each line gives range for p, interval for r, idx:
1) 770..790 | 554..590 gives 22.9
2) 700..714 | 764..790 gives 13.6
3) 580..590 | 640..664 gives 22.7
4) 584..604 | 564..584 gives 19.7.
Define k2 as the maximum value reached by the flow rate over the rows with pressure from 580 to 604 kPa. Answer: 91.5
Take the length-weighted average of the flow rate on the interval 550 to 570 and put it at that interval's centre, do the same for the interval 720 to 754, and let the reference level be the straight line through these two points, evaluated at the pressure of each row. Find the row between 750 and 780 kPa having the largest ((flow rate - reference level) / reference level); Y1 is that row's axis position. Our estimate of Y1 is 772 kPa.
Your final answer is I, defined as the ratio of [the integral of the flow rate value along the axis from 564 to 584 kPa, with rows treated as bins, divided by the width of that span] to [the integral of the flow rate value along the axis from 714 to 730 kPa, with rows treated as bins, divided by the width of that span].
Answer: 0.97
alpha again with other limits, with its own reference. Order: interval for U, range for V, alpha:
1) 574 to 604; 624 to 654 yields -0.6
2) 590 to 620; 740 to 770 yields 2.2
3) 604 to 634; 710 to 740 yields -3.7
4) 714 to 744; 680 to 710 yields -1.6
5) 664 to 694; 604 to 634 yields -0.3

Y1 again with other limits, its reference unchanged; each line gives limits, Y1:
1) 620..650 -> 637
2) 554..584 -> 557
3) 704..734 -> 727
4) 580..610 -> 602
